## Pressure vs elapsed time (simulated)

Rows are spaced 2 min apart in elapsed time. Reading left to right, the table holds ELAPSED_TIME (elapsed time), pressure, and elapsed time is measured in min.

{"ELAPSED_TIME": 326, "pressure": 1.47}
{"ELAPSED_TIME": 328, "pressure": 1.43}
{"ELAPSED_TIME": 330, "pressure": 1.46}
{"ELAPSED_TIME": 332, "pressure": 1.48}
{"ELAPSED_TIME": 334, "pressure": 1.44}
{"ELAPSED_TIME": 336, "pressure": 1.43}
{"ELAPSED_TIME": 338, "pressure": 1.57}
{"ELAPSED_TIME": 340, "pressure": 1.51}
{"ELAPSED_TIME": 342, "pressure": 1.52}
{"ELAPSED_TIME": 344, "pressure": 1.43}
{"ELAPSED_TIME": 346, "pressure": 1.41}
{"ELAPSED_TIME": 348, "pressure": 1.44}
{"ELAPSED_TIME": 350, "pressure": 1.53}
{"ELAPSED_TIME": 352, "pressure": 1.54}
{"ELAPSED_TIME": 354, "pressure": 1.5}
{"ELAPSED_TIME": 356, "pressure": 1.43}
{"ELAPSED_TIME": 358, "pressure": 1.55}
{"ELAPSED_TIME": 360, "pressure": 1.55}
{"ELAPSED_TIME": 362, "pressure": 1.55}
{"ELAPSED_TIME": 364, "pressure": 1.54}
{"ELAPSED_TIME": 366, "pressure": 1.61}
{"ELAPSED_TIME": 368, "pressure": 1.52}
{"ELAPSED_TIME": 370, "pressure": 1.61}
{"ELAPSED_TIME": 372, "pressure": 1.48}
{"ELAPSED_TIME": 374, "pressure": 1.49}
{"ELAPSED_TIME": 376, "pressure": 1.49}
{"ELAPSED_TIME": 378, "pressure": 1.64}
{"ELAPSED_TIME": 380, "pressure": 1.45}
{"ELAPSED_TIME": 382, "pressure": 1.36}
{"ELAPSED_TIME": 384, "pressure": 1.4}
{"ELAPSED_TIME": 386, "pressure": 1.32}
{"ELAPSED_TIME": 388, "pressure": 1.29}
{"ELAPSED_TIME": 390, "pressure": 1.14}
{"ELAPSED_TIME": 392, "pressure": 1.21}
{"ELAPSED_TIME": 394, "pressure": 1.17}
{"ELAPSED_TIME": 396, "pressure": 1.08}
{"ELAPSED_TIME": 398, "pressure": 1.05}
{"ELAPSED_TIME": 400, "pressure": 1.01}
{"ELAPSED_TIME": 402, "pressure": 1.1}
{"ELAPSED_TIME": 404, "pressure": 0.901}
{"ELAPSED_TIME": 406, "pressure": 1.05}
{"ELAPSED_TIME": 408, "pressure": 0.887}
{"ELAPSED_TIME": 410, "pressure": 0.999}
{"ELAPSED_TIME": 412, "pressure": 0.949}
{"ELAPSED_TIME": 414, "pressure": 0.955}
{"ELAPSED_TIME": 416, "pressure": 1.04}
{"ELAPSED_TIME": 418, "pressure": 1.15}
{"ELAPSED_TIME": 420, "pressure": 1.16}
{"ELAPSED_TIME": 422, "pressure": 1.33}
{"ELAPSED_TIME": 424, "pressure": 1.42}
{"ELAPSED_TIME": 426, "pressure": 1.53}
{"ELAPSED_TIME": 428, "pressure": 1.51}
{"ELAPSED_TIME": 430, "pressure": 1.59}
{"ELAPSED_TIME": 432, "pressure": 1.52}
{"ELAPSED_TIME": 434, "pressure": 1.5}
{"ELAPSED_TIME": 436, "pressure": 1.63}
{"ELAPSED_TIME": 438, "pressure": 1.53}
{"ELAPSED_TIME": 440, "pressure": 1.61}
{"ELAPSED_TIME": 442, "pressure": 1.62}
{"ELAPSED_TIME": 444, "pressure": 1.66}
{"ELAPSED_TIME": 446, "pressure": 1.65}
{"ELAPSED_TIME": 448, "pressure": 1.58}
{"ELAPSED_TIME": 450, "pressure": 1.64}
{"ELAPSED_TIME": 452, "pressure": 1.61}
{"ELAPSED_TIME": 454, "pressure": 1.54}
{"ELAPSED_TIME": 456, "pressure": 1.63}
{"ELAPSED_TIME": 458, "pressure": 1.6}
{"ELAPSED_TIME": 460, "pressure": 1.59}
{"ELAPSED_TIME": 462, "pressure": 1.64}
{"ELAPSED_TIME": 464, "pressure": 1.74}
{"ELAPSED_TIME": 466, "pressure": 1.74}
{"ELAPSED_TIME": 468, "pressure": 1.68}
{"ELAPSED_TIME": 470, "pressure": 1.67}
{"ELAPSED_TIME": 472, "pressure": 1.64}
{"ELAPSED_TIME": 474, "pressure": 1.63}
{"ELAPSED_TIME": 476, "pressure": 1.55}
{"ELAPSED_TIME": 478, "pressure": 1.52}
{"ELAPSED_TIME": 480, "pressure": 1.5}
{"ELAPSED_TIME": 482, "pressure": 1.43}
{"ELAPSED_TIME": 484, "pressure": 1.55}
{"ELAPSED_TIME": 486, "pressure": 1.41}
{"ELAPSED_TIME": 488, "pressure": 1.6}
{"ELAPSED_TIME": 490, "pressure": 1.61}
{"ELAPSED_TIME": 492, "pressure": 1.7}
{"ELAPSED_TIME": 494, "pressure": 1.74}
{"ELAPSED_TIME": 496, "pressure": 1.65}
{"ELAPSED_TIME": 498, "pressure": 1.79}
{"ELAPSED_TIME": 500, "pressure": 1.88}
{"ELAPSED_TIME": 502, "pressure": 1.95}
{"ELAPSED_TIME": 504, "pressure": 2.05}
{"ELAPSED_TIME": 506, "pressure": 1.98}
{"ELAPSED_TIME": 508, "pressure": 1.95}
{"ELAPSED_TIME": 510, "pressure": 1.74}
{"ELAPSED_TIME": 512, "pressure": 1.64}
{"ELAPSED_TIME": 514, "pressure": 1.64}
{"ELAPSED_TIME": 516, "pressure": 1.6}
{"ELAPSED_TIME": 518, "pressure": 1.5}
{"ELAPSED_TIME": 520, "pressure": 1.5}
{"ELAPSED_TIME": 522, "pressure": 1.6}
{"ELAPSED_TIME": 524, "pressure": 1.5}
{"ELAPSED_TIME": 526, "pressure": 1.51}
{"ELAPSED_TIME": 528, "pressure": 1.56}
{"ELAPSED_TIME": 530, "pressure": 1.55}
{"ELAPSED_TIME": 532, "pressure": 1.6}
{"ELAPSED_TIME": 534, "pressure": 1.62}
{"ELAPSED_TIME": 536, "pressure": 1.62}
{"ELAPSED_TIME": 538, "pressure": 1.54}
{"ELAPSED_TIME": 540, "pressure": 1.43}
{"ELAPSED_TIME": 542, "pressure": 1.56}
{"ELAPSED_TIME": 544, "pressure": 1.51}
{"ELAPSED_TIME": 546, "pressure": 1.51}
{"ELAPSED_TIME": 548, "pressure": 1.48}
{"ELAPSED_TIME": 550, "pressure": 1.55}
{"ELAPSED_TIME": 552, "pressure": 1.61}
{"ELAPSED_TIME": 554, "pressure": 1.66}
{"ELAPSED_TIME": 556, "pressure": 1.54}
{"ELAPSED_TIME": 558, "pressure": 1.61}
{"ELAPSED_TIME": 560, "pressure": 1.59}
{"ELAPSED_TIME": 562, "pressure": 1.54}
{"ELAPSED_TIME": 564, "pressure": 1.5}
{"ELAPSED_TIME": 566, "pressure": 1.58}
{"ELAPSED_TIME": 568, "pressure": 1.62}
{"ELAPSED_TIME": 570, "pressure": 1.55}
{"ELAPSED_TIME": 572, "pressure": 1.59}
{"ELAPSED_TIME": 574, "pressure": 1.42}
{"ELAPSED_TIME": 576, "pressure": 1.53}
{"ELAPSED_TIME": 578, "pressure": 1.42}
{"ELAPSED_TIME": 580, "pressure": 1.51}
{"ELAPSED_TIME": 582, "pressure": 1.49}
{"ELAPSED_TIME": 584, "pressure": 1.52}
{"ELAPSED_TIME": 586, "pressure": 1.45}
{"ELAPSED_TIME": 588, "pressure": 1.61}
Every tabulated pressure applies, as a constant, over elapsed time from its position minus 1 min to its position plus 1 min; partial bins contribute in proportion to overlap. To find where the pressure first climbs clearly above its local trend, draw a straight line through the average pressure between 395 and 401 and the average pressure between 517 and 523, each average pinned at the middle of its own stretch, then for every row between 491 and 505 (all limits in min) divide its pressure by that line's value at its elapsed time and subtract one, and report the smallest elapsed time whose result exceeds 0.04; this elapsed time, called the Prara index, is 492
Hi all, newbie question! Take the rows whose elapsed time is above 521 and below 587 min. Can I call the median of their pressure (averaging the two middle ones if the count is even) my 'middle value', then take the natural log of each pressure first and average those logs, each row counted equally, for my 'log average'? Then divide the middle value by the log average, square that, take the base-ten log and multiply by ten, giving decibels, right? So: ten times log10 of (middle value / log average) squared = 11.0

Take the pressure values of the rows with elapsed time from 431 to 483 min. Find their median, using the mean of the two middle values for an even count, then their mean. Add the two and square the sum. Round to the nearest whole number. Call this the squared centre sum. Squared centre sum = 10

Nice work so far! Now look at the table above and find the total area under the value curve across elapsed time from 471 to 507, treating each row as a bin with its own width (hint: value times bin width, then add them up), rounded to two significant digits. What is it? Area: 60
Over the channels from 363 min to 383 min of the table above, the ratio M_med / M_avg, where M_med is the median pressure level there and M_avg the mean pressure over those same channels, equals 0.991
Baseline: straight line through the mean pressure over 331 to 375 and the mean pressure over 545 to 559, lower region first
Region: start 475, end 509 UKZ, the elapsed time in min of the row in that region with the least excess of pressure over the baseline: 486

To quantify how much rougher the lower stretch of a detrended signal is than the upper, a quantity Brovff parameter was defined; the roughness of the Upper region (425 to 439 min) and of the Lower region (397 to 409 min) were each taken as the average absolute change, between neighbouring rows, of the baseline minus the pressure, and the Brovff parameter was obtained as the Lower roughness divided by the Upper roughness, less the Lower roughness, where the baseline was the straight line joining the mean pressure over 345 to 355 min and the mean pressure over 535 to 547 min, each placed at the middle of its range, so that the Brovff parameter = 1.70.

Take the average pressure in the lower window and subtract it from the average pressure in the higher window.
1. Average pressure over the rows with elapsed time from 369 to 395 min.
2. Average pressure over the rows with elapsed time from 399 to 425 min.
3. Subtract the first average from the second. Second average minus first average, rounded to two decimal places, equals -0.32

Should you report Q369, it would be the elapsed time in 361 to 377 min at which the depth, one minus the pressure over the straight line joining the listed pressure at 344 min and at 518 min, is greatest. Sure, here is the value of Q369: 372 min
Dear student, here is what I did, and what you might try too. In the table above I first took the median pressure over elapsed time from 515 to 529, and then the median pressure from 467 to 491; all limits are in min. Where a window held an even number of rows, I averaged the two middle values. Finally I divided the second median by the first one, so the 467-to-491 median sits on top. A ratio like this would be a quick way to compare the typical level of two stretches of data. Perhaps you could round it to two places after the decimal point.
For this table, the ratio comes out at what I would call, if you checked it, 1.04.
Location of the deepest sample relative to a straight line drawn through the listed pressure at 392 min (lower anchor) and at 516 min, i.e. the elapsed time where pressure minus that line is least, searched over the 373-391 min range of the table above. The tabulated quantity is 390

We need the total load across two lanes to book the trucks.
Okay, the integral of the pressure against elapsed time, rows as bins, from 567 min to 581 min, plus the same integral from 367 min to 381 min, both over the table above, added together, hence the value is 42.6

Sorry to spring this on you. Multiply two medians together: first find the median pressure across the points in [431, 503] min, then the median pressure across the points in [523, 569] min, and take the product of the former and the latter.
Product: 2.52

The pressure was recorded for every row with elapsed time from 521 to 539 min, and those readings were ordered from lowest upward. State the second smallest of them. 1.51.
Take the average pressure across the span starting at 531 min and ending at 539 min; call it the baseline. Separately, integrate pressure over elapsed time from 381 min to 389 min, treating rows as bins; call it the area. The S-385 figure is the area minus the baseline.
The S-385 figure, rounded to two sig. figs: 9.1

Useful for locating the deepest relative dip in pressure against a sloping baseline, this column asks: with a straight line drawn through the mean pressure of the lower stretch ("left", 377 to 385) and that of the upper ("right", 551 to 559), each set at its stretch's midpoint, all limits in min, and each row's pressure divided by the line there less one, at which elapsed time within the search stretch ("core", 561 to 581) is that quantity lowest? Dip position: 578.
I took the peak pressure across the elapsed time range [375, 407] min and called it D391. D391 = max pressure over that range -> 1.64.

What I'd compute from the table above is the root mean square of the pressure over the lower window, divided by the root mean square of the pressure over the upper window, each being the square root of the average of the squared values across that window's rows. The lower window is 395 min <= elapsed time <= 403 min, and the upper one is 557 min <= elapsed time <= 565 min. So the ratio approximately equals 0.68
